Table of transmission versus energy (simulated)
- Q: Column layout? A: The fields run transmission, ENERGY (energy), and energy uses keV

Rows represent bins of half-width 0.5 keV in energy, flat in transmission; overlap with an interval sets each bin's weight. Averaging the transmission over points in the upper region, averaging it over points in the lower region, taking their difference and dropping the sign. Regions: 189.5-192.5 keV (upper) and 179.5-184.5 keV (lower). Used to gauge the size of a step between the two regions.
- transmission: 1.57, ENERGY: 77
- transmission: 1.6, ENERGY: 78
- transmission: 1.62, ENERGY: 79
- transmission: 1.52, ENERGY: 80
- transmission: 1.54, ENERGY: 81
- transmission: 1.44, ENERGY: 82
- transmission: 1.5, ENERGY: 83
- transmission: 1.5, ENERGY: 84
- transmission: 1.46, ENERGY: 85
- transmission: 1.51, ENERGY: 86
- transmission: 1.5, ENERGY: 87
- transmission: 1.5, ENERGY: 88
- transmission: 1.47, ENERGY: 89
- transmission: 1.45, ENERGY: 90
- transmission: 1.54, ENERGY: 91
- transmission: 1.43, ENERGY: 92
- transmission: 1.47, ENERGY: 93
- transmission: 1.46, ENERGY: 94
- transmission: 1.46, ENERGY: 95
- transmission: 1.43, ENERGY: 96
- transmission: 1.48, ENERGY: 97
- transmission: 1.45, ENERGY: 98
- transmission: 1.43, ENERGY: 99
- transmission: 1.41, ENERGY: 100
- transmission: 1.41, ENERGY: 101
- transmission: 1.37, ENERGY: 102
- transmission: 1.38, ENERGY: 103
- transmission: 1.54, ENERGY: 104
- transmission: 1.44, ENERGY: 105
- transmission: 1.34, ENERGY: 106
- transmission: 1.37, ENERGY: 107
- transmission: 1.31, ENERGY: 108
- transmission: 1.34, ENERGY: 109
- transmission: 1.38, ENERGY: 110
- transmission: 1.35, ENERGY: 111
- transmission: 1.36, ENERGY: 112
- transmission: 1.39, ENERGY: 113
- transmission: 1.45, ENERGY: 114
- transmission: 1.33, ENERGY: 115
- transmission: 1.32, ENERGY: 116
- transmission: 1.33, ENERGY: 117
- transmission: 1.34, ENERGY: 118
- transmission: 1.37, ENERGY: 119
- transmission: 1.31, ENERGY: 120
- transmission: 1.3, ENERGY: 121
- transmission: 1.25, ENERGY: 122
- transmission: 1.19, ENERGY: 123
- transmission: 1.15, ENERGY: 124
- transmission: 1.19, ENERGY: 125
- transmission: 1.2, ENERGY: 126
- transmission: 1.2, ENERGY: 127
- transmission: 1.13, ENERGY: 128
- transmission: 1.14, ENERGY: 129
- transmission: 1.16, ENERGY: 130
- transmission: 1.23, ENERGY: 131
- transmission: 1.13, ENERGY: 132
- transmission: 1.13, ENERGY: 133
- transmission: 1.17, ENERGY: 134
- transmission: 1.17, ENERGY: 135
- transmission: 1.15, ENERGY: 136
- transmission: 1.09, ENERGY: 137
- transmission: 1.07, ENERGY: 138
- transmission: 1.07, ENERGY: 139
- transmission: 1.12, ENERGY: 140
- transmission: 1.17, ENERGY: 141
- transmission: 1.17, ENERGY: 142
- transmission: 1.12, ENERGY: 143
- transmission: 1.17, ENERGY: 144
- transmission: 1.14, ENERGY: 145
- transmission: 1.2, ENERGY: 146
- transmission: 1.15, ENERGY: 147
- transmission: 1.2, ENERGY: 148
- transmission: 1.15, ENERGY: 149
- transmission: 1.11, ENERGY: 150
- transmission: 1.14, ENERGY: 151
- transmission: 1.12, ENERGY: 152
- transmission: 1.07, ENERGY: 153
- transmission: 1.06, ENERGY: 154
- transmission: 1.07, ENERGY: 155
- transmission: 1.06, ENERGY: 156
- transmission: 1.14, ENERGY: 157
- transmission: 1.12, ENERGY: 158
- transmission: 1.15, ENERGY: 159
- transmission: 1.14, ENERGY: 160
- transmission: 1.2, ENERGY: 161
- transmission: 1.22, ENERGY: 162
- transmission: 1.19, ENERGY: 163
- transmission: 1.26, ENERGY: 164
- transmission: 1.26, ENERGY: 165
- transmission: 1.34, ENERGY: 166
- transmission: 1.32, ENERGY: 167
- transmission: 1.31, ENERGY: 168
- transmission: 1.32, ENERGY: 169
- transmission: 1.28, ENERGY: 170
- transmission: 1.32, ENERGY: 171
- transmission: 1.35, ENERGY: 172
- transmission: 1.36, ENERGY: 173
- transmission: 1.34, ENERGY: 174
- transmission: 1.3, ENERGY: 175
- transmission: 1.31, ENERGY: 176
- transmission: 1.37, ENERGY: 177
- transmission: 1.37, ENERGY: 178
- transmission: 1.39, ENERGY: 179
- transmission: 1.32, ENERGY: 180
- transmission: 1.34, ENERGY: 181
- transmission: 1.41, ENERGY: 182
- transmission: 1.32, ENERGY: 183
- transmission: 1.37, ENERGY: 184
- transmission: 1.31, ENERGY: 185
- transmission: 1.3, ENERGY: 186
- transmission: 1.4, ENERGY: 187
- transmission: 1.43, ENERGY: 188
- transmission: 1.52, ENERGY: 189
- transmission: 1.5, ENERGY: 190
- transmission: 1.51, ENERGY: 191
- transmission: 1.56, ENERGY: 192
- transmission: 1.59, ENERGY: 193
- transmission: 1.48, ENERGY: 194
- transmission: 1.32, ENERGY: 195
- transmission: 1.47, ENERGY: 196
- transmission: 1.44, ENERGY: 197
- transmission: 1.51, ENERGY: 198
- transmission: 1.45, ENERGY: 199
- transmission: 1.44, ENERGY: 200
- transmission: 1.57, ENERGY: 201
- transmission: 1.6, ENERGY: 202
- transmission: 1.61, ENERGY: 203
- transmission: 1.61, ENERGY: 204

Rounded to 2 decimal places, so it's 0.17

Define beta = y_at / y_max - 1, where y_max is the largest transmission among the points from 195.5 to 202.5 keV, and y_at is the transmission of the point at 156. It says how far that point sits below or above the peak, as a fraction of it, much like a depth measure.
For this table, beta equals -0.34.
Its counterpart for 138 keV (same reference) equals -0.33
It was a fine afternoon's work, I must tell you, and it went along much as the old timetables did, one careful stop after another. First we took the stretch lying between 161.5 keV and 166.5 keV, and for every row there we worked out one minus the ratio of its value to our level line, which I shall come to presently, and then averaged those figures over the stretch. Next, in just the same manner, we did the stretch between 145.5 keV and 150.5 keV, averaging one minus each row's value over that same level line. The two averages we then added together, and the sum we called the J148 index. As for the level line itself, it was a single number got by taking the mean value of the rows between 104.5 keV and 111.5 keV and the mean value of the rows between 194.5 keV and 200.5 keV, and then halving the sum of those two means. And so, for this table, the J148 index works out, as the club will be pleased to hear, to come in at 0.27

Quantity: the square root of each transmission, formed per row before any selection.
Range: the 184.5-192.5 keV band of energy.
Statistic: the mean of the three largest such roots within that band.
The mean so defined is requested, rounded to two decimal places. 1.24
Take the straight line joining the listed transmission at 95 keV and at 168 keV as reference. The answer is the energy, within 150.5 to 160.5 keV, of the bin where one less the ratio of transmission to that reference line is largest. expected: 154 keV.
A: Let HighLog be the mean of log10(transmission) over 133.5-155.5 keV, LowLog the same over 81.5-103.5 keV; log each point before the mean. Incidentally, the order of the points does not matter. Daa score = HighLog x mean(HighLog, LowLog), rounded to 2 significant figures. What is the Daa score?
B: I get 0.0057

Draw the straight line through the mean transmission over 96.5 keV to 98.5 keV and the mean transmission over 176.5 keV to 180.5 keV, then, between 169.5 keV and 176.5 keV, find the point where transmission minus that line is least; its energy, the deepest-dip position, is 170 keV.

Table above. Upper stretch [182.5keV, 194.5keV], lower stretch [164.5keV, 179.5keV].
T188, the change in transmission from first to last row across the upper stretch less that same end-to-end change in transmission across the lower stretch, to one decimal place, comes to 0.0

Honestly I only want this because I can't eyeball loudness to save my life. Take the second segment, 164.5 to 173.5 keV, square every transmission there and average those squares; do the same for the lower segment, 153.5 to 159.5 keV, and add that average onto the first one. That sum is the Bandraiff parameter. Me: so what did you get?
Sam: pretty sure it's 2.9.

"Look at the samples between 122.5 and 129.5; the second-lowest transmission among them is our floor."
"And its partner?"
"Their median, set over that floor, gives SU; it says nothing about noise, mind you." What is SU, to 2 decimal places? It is 1.04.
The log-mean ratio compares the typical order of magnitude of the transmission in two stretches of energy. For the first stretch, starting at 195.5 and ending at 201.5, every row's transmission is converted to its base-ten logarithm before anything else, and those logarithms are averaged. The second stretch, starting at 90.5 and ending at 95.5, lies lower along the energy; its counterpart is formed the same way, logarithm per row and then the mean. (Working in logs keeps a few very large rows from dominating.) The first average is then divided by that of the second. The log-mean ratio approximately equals 1.0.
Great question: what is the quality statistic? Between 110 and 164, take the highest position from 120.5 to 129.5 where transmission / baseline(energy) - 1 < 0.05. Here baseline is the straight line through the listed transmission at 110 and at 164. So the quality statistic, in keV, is 129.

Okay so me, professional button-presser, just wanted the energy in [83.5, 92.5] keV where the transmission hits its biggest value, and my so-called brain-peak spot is 91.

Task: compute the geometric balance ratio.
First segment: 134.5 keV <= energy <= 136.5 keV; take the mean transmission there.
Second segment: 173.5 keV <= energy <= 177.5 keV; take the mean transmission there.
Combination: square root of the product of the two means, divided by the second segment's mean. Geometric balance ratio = 0.93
